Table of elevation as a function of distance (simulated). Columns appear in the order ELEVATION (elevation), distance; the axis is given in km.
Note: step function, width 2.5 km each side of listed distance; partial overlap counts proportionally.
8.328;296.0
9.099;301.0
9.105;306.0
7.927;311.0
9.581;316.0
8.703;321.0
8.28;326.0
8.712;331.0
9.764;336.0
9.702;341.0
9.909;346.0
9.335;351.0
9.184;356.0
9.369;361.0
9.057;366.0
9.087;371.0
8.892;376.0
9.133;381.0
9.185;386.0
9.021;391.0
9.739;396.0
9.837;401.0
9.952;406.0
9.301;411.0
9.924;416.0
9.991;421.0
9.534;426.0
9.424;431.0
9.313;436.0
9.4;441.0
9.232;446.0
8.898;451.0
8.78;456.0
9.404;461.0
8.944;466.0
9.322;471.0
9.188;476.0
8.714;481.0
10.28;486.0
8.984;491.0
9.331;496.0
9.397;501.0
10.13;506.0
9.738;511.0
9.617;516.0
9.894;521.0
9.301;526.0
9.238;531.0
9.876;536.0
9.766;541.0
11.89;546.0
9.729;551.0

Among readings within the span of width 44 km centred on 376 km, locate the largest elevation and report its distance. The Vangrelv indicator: 396.0 km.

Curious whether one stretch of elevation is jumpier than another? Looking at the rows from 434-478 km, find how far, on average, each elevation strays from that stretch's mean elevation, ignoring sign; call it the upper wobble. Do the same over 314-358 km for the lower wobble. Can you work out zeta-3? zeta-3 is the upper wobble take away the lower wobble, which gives -0.27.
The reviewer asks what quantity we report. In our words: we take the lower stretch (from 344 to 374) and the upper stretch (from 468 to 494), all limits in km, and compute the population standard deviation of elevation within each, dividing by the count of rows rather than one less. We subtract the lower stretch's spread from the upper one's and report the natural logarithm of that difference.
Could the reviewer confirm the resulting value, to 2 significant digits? -1.4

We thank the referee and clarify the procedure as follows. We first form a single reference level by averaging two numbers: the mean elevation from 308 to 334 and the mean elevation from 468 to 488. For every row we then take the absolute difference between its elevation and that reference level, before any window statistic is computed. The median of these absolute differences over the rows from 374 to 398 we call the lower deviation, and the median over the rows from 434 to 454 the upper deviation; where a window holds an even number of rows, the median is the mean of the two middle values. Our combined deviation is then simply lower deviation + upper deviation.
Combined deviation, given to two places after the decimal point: 0.39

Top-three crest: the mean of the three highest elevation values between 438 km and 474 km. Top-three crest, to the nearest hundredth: 9.38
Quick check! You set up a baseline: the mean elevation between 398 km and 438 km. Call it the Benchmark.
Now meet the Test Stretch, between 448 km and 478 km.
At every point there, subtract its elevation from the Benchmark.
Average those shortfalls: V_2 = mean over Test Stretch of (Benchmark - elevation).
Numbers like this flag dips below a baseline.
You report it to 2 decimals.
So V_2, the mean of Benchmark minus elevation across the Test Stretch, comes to 0.57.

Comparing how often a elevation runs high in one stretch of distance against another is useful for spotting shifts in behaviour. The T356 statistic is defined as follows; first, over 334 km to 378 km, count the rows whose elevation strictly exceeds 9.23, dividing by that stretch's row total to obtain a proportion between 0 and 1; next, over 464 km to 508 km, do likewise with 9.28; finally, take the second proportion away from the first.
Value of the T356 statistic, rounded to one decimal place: 0.0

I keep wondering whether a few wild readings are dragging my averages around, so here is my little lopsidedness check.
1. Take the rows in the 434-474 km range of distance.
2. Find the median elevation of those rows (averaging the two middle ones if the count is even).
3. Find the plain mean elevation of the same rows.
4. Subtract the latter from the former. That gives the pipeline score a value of 0.11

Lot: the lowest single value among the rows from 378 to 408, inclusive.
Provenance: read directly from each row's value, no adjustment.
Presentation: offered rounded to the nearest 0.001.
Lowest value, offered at 9.021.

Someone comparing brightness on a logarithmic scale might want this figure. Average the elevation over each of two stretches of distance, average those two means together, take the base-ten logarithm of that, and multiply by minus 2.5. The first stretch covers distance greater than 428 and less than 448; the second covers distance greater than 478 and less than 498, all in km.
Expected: -2.43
